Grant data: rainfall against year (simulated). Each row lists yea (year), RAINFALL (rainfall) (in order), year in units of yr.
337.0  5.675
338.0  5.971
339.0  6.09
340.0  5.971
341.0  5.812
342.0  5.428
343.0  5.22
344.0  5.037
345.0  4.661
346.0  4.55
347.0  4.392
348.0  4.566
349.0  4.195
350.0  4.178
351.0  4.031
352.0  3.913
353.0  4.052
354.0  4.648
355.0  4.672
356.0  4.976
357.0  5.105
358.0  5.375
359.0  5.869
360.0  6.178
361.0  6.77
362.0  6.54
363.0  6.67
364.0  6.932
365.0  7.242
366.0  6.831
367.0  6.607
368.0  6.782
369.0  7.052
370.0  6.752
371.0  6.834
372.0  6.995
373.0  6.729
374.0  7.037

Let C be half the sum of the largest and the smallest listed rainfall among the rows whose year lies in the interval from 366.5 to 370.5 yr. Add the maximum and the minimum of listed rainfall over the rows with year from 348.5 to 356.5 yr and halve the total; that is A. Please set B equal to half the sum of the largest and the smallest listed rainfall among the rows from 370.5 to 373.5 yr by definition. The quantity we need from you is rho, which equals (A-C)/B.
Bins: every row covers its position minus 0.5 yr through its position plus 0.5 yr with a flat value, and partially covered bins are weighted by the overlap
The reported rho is -0.3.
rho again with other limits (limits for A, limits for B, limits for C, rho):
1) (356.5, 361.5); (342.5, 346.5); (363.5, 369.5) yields -0.2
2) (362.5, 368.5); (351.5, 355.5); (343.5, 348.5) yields 0.5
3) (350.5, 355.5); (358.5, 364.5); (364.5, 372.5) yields -0.4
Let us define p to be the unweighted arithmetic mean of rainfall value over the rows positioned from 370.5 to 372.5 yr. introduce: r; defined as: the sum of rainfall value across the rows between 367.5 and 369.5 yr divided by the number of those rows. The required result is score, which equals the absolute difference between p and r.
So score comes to 0.0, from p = 6.9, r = 6.9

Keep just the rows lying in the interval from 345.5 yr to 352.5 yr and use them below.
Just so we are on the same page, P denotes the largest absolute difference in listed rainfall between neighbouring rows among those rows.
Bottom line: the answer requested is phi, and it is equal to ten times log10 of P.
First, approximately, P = 0.37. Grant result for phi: -4.3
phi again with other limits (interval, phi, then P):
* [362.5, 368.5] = -3.9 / 0.41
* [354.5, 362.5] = -2.3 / 0.59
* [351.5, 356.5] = -2.2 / 0.60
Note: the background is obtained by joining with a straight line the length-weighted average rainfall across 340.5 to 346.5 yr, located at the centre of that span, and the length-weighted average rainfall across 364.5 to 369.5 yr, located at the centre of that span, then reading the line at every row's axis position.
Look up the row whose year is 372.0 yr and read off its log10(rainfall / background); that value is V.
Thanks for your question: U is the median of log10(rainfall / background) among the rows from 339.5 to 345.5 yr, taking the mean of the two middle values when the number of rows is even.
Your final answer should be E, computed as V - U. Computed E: -0.041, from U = 0.024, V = -0.02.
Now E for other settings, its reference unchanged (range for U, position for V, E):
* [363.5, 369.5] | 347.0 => -0.088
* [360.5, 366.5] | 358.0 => -0.074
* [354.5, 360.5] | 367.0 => 0.053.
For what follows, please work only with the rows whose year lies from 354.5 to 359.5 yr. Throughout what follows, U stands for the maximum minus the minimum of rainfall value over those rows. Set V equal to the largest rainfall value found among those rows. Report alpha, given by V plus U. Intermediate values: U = 1.2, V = 5.869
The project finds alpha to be 7.1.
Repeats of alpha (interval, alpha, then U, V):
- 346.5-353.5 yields 5.2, 0.7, 4.566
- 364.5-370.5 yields 7.9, 0.6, 7.242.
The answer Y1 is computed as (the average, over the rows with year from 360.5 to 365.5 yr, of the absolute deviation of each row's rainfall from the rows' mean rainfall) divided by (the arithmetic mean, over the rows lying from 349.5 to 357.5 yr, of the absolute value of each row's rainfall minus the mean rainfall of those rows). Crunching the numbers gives 0.5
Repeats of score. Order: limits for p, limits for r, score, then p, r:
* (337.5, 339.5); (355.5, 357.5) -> 1.0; 6.0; 5.0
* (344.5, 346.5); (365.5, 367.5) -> 2.1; 4.6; 6.7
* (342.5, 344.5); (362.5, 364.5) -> 1.7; 5.1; 6.8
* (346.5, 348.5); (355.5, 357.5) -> 0.6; 4.5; 5.0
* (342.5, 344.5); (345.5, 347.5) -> 0.7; 5.1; 4.5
